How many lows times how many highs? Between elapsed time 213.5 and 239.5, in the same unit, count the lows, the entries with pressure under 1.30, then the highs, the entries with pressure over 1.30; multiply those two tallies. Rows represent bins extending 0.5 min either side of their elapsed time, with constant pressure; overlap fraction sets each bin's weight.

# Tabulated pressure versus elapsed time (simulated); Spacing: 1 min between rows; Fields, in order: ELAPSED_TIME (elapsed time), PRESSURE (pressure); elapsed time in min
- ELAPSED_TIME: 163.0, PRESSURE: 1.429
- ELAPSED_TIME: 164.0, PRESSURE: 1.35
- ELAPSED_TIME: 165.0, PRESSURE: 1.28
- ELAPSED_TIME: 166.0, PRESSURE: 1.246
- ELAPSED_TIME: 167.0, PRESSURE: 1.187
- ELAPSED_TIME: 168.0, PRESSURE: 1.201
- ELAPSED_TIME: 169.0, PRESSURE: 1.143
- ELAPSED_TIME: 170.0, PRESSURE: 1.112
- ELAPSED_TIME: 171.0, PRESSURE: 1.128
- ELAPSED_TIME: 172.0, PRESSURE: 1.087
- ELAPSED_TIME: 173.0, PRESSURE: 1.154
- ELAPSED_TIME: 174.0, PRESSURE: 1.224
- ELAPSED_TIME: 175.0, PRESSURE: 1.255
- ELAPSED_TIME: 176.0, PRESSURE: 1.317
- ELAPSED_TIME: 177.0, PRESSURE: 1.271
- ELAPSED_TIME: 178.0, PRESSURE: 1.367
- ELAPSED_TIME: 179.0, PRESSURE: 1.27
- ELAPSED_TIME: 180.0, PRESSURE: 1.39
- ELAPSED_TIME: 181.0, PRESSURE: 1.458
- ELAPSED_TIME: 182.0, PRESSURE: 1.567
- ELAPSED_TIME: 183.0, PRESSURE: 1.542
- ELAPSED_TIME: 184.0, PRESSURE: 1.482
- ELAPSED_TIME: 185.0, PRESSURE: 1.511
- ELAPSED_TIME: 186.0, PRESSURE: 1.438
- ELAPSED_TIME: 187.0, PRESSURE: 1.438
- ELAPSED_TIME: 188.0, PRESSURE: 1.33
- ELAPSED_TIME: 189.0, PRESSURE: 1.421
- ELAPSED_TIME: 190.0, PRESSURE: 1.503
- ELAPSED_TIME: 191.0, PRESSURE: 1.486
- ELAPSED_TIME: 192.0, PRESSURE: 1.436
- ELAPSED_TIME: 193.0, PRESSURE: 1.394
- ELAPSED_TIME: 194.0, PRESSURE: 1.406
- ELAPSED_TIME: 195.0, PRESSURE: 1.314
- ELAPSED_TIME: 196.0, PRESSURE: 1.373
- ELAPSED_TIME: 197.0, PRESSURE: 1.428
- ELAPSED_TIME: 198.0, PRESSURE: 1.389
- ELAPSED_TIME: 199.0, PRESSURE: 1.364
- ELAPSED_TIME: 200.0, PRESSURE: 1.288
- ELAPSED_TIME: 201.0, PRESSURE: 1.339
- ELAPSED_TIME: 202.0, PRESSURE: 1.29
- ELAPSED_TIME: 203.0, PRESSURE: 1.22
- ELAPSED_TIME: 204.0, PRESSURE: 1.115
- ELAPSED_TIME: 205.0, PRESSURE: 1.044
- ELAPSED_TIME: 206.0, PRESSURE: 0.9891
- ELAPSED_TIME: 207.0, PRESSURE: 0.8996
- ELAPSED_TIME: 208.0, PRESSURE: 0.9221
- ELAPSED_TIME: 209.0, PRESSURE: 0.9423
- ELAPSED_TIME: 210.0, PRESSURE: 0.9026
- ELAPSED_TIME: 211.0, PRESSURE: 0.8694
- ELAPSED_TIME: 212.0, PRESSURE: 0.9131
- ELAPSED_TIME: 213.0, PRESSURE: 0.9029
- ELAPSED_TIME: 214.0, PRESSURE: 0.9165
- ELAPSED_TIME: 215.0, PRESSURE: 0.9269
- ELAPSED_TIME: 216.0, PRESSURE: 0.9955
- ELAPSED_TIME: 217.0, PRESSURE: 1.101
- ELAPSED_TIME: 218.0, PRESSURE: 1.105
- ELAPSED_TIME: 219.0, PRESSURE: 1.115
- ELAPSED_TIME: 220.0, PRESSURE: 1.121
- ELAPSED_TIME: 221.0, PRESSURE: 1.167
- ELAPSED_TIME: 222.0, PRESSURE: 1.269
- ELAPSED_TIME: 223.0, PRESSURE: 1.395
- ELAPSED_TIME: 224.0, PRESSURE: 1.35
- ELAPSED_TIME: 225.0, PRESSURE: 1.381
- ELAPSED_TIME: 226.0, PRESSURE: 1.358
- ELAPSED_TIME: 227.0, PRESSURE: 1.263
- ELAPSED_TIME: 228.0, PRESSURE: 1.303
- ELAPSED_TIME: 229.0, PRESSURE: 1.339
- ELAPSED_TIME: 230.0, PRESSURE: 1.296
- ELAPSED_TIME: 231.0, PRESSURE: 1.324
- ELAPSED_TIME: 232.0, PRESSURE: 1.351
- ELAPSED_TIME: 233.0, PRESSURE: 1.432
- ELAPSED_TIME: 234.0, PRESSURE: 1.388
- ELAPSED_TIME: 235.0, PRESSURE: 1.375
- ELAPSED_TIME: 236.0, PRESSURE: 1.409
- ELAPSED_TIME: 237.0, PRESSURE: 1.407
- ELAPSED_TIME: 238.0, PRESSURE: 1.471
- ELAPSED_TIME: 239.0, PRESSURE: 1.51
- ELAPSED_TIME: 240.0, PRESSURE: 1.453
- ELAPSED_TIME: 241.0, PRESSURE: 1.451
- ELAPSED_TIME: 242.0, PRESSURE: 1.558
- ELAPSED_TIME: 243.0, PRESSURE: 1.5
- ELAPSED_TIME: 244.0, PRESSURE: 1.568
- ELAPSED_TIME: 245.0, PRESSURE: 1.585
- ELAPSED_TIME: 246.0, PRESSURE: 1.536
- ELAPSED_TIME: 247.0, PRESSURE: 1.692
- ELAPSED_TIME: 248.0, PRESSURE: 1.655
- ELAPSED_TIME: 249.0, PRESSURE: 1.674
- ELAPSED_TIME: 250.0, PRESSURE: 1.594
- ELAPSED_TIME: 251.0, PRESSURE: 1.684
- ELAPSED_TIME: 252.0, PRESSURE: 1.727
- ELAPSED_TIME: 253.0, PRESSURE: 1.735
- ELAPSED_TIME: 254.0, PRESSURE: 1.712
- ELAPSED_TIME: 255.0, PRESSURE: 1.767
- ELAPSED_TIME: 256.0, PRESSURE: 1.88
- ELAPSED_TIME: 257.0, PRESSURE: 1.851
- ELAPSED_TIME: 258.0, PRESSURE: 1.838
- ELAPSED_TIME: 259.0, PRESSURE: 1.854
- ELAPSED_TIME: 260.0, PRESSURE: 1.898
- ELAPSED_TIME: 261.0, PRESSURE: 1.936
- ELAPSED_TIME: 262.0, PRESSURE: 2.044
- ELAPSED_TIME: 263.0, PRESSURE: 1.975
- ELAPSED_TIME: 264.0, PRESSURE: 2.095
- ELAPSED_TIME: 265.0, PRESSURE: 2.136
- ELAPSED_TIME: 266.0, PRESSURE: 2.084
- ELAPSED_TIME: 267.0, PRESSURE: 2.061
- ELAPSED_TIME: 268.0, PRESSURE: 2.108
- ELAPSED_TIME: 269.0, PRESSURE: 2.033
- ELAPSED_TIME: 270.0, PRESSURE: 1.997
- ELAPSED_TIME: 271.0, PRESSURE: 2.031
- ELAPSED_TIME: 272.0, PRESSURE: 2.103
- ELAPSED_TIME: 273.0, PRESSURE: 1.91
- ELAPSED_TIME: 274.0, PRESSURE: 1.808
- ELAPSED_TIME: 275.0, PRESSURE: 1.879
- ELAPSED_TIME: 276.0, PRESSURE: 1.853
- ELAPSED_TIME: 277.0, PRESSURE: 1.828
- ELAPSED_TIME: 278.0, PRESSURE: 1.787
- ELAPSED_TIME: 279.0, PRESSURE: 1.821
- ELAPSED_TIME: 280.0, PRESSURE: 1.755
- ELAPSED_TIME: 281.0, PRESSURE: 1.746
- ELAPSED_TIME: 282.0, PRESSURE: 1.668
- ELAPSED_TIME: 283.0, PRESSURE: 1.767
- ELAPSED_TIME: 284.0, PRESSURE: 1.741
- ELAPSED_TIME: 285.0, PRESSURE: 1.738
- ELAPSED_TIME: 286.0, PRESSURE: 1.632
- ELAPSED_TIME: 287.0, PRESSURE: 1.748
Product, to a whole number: 165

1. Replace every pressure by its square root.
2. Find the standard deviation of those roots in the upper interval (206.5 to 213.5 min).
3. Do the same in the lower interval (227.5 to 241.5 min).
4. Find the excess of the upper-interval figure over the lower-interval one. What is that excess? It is -0.016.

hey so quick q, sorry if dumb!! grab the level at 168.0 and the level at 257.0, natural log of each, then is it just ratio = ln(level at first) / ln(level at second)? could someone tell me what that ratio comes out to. 0.30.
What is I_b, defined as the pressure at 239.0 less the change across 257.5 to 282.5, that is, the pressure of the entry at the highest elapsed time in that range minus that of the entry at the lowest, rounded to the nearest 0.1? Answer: 1.7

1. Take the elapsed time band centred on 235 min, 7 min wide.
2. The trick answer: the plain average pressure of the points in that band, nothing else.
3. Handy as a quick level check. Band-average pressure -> 1.40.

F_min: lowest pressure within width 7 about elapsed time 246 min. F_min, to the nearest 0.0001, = 1.5000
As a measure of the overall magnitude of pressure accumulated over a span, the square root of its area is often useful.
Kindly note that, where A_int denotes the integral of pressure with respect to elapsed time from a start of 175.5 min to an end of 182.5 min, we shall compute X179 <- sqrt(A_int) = 3.1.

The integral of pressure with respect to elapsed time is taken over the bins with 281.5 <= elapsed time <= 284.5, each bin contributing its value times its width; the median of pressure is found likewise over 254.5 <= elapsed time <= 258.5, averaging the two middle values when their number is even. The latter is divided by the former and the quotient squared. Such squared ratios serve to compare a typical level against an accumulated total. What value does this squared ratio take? 0.13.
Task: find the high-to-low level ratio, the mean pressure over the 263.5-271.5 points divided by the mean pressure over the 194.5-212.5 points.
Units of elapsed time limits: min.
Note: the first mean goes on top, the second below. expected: 1.81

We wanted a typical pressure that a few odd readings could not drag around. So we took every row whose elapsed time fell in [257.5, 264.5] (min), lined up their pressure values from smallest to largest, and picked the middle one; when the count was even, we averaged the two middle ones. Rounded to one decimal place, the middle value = 1.9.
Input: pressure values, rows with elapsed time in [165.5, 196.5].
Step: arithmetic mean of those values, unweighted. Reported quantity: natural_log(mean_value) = 0.3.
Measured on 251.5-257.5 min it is 0.6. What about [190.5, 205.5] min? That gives 0.3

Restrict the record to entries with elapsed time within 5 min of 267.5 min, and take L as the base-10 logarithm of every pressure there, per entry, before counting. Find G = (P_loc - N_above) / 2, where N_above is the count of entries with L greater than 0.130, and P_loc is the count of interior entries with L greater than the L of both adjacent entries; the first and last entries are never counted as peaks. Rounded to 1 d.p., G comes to -4.0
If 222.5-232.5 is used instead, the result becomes -1.5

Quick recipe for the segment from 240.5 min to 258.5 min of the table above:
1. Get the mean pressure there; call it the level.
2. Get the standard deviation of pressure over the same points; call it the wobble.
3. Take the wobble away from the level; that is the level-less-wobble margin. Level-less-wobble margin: 1.5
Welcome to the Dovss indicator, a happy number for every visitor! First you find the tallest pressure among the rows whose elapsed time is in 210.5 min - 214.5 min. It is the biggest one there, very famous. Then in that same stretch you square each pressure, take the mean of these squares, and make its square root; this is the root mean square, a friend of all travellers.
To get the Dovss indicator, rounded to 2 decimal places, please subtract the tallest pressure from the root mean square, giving -0.02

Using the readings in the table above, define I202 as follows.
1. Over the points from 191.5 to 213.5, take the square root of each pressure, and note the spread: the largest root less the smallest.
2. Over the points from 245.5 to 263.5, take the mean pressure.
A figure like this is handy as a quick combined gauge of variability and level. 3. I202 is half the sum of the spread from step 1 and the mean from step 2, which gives 1.02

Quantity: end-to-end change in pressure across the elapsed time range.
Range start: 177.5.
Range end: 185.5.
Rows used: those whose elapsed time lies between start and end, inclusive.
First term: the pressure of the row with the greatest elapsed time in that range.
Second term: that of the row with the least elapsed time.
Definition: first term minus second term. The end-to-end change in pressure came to 0.14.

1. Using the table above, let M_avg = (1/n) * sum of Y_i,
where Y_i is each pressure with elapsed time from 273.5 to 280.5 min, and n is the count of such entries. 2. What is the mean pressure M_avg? 1.82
